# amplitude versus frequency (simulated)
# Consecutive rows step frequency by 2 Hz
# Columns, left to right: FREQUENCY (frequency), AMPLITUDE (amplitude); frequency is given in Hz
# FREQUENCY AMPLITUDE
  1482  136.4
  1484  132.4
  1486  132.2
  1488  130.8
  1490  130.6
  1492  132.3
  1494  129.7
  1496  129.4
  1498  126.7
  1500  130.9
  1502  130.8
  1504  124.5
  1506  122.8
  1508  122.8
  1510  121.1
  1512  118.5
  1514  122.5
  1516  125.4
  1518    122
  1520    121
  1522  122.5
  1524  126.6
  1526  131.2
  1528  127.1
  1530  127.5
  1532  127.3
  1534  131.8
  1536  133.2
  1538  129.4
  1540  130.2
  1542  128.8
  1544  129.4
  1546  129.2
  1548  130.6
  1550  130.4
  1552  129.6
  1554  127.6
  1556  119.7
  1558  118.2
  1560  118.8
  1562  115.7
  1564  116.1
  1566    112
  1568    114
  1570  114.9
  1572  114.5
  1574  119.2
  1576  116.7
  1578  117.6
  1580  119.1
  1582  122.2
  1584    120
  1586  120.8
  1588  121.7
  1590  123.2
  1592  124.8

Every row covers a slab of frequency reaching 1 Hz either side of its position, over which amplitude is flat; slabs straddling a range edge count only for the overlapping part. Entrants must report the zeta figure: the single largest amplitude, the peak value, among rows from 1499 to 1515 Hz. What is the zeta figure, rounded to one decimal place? 130.9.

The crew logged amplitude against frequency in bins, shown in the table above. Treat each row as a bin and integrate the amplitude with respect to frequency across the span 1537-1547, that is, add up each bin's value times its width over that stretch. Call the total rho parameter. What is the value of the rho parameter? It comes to 1294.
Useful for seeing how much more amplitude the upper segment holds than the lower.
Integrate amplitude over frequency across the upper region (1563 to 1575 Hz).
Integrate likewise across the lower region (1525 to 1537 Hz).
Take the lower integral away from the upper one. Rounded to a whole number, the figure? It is -175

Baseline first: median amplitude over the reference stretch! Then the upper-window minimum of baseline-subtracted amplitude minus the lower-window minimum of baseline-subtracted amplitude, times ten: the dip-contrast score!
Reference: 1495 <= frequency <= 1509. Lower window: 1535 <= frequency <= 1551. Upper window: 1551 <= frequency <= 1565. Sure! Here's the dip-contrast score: -131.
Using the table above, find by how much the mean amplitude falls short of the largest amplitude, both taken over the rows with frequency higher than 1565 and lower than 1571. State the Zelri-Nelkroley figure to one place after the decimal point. 1.3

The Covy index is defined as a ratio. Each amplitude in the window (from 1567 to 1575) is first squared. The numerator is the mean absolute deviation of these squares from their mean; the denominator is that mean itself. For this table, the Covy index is 0.031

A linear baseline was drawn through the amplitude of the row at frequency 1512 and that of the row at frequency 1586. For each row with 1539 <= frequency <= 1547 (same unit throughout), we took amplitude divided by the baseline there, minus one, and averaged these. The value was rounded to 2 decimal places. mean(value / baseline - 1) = 0.08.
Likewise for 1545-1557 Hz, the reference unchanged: 0.07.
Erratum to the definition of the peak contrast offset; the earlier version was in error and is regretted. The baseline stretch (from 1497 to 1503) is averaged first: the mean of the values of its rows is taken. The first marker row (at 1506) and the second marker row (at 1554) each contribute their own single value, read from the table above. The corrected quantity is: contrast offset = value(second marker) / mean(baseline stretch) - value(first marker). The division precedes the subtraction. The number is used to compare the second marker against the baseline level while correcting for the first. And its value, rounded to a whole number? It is -122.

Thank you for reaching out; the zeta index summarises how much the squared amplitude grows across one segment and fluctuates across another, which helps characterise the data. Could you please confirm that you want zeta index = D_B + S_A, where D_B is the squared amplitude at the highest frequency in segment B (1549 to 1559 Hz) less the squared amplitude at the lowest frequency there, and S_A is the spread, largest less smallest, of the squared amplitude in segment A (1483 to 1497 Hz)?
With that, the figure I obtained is -2248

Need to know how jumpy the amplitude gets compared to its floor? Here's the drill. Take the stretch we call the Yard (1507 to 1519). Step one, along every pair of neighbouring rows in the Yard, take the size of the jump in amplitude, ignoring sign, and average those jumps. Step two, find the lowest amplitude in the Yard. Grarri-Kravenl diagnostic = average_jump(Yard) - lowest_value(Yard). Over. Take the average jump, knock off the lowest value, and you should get -116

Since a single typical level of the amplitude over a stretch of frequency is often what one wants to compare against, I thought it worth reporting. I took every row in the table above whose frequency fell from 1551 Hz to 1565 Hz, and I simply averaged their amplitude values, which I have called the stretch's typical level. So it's 120.8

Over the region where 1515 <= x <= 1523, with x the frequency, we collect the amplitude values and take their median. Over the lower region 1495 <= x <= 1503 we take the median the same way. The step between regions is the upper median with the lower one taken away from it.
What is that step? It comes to -8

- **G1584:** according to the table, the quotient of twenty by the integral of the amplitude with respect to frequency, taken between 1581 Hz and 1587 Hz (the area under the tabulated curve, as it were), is 0.0275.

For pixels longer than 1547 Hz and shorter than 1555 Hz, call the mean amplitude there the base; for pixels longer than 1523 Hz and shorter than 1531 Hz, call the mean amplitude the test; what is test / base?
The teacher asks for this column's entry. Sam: 0.99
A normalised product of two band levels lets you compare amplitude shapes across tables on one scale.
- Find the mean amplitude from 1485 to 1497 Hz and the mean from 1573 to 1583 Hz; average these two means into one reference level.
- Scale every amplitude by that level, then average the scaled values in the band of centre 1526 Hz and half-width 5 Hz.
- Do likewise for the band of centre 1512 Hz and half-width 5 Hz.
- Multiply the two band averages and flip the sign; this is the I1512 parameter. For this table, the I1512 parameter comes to -0.99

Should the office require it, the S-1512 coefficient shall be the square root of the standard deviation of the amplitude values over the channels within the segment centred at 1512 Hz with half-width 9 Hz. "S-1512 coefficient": 1.4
